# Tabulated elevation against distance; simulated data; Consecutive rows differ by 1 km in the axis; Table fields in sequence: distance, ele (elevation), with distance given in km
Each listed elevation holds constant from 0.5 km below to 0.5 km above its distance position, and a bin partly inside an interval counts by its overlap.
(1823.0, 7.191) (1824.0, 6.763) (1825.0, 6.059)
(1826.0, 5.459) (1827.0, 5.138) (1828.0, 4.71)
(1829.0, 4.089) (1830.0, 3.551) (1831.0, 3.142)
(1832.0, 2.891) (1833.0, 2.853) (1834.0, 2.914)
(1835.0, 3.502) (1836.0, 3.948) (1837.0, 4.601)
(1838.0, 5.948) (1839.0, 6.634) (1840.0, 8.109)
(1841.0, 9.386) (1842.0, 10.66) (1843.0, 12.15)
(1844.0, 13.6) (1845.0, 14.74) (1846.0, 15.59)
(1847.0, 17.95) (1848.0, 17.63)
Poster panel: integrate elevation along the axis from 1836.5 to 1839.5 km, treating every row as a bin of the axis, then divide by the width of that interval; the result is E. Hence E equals 5.7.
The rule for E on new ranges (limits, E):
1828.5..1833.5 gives 3.3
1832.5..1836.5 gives 3.3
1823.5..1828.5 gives 5.6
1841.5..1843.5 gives 11.4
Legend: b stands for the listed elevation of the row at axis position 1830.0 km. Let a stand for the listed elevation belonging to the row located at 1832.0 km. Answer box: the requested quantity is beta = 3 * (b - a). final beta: 2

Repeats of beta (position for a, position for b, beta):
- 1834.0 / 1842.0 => 23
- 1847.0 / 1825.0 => -36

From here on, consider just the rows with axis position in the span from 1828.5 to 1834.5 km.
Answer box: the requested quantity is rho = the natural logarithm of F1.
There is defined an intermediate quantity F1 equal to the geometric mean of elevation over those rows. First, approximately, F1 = 3.2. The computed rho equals 1.2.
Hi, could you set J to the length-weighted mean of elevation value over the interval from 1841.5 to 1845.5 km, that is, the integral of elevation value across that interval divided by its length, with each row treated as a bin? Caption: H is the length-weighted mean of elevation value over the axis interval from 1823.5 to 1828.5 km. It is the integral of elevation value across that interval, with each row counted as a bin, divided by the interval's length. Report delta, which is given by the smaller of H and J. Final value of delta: 5.6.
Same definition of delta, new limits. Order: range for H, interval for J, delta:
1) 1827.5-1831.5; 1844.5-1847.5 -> 3.9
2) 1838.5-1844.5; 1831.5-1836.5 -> 3.2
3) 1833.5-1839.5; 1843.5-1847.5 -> 4.6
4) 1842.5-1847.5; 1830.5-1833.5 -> 3.0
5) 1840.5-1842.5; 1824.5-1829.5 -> 5.1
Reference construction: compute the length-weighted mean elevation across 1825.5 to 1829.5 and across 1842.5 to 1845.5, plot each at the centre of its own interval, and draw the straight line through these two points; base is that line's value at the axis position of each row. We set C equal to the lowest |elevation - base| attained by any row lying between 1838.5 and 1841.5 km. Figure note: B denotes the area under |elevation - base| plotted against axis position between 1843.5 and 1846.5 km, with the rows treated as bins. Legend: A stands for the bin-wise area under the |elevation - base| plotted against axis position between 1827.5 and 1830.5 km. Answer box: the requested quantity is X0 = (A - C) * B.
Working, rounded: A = 5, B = 2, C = 2.5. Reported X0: 4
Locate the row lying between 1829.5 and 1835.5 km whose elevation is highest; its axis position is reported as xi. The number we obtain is 1830.0 km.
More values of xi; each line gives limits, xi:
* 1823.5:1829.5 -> 1824.0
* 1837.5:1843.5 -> 1843.0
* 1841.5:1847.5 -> 1847.0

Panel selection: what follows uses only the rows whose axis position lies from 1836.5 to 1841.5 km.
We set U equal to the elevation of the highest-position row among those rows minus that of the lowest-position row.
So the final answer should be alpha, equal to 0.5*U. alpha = 2.4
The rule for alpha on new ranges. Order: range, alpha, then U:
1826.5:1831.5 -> -1.0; -2.0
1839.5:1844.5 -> 2.7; 5.5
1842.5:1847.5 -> 2.9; 5.8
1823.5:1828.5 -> -1.0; -2.1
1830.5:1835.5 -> 0.2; 0.4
